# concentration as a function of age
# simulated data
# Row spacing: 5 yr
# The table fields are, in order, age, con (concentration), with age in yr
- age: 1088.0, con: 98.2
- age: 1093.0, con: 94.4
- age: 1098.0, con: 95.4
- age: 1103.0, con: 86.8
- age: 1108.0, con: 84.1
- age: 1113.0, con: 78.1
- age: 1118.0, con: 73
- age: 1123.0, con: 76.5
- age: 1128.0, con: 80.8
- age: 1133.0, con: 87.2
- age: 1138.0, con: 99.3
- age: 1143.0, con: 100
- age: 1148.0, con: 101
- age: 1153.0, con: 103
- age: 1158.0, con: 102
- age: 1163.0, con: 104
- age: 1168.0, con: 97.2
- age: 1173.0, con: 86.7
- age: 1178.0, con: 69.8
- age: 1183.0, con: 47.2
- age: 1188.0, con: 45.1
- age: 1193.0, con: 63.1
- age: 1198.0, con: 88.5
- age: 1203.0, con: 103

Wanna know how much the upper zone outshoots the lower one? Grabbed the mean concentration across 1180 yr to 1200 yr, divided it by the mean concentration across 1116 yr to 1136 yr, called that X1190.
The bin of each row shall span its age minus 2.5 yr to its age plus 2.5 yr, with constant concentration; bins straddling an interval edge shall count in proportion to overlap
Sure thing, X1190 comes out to 0.8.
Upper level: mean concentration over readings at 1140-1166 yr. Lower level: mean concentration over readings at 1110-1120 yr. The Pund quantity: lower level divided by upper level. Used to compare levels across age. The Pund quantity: 0.7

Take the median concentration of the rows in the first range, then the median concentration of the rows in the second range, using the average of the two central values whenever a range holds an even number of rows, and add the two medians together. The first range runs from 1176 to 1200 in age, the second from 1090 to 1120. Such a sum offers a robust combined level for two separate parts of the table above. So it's 149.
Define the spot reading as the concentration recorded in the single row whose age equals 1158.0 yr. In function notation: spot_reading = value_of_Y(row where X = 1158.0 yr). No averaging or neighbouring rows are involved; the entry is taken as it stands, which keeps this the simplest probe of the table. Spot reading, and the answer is 102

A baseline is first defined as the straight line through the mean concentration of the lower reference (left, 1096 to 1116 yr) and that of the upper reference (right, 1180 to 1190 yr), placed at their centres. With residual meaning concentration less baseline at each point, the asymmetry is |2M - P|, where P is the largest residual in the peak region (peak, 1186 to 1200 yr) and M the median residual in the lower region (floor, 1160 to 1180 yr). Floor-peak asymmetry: 28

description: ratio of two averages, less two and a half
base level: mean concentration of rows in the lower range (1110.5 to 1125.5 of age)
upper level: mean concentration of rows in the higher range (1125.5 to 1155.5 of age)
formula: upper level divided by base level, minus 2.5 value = -1.2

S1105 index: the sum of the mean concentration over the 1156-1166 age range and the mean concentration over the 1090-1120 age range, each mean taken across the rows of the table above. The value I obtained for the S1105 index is 188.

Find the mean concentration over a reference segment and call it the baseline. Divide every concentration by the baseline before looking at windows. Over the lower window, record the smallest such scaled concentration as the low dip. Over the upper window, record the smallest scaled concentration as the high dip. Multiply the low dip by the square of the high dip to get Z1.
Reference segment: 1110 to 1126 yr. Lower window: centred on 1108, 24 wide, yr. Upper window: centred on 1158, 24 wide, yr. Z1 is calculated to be 1.6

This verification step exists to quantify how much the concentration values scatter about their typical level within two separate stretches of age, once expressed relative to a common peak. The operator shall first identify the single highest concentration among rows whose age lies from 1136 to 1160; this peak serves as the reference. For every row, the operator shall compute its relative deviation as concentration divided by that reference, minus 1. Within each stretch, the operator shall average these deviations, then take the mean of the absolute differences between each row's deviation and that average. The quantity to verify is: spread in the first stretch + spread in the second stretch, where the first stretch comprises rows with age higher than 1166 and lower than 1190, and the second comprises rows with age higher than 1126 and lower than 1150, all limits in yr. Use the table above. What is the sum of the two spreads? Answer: 0.25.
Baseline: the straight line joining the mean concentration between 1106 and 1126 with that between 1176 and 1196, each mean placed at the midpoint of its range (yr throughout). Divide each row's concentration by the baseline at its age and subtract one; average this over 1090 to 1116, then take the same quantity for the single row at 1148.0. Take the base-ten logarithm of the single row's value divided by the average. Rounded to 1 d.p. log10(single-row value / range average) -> 0.8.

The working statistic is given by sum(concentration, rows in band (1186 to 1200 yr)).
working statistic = 197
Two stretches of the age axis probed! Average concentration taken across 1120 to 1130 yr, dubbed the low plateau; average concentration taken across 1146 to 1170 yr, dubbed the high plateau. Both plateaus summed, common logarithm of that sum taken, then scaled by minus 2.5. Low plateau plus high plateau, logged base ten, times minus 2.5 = -5.64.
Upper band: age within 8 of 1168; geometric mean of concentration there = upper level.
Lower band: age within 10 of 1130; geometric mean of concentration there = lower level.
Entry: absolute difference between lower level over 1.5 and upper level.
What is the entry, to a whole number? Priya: 39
